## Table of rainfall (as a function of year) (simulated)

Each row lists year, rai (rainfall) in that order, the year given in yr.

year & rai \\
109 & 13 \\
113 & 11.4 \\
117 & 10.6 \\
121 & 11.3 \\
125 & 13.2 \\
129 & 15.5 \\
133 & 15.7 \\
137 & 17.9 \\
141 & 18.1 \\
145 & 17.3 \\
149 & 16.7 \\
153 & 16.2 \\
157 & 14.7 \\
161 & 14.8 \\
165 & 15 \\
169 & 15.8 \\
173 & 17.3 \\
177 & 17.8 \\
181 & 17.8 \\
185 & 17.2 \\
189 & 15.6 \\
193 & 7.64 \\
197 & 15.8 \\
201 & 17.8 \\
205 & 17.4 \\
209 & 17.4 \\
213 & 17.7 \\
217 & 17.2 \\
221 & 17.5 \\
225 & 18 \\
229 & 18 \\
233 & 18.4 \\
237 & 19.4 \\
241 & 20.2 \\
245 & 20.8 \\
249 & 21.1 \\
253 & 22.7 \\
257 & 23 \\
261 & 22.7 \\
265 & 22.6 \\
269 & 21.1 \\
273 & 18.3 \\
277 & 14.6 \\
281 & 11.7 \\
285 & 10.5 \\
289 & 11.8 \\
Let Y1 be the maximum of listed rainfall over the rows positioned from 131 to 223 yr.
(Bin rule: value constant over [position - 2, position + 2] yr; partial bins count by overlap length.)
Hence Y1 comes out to 18.1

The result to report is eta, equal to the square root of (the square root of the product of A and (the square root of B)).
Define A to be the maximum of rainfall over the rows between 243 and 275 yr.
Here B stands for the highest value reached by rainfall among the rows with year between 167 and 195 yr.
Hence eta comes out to 3.14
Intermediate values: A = 23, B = 17.8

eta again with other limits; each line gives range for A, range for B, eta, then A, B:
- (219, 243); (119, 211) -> 3.04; 20.2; 18.1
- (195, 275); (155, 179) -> 3.14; 23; 17.8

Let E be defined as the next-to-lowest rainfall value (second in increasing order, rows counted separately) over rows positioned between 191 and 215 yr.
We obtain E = 15.8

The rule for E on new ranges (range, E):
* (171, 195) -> 15.6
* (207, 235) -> 17.4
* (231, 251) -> 19.4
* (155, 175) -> 14.8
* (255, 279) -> 18.3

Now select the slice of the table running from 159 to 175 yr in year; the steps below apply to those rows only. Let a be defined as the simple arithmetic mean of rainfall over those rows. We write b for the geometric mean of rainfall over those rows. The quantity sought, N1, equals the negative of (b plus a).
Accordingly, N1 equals -31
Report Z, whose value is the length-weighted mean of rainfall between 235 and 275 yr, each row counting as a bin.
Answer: 21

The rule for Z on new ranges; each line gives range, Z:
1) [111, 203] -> 15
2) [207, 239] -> 18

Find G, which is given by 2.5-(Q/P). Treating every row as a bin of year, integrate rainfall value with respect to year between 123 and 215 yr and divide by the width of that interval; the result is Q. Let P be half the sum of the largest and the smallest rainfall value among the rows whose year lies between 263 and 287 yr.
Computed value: 1.5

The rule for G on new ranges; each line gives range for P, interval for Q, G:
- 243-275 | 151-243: 1.7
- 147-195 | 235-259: 0.8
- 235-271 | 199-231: 1.7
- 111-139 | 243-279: 1.0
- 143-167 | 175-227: 1.5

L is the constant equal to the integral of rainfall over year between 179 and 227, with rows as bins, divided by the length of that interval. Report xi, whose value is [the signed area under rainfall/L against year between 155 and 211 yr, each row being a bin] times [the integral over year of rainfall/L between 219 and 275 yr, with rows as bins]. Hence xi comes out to 3740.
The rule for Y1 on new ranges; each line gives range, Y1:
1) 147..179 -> 17.8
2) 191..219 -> 17.8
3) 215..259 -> 23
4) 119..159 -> 18.1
